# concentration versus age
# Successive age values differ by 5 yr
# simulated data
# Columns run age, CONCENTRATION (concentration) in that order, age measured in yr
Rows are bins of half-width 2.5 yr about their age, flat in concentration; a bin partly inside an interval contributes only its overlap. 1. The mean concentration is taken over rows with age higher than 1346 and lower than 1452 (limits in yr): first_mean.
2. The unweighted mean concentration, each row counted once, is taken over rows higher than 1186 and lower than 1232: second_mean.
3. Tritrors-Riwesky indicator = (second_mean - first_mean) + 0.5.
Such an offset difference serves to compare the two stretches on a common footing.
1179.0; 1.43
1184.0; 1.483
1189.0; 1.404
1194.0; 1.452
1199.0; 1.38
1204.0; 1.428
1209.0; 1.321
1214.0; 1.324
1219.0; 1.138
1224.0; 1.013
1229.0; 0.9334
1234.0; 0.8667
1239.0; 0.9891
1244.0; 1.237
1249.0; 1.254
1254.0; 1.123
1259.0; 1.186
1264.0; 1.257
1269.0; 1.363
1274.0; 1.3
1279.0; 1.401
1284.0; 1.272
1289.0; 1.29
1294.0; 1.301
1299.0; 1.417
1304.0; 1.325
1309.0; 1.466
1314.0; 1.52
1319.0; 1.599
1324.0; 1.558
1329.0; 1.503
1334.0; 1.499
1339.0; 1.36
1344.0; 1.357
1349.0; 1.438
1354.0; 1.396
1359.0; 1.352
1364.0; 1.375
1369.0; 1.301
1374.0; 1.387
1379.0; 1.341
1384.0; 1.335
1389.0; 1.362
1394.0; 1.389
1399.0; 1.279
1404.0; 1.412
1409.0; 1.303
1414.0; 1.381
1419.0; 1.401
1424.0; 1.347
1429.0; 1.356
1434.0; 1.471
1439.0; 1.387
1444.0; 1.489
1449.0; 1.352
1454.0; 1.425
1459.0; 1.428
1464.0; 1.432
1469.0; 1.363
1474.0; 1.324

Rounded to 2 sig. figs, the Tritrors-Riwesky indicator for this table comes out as 0.39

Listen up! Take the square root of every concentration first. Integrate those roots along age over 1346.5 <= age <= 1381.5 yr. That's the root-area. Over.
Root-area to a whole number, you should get 41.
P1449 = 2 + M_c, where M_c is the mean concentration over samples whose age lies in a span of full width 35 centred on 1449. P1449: 3.43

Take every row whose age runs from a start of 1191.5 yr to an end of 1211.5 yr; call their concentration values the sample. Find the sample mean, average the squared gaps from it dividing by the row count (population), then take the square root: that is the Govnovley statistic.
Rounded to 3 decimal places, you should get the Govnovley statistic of 0.050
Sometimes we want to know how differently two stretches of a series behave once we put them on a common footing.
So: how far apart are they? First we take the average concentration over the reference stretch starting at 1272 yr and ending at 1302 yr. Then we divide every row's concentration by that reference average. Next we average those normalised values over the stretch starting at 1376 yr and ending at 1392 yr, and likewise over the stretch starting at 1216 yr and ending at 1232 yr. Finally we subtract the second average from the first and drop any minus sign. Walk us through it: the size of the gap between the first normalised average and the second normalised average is 0.24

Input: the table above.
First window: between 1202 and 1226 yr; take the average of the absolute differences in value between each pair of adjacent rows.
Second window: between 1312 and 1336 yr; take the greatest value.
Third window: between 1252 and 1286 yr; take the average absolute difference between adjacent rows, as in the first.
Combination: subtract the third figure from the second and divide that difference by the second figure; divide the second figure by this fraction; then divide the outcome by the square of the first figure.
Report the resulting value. 153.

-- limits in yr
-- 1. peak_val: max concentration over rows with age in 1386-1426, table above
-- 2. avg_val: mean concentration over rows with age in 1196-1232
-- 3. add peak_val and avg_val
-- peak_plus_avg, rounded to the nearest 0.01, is 2.63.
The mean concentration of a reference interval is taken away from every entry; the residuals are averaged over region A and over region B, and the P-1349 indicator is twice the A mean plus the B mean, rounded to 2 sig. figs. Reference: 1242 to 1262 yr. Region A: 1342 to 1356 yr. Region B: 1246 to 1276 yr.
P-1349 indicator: 0.44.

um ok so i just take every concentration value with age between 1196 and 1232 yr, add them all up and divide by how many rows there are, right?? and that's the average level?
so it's 1.22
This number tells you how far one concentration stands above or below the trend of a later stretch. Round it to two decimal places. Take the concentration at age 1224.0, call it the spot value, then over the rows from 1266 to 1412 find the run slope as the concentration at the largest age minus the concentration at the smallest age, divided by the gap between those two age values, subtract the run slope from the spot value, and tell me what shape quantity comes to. 1.01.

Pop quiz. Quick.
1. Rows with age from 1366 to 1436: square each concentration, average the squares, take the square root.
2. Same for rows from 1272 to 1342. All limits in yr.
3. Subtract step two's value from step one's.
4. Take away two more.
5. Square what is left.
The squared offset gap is 4.229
